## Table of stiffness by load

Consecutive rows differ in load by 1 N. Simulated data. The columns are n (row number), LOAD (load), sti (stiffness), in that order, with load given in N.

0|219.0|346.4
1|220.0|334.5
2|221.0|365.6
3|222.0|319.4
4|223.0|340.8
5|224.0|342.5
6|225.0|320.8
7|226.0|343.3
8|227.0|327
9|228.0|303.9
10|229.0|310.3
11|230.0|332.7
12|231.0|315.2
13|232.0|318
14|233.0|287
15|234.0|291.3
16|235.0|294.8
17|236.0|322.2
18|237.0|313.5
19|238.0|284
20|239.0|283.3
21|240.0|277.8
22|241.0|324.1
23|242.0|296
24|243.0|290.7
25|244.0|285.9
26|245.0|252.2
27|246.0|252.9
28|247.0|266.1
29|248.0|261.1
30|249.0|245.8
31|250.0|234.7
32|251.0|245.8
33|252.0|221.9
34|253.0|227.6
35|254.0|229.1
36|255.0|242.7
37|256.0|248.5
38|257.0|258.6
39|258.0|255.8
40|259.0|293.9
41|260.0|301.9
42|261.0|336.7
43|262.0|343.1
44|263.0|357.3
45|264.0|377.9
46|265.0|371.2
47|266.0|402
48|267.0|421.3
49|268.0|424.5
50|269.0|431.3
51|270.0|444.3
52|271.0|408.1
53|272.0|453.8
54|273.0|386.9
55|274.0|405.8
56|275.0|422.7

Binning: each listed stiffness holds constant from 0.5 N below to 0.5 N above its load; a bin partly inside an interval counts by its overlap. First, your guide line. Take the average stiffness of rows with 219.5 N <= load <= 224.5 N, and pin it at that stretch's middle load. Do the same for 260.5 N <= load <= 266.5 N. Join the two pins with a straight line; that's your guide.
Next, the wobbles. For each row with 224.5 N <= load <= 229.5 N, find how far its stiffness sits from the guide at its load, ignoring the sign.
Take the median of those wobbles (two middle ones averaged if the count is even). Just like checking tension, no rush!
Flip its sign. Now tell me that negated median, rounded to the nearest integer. -22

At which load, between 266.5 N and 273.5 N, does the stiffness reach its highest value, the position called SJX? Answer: 272.0 N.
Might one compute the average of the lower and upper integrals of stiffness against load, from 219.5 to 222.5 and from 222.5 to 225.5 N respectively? 1012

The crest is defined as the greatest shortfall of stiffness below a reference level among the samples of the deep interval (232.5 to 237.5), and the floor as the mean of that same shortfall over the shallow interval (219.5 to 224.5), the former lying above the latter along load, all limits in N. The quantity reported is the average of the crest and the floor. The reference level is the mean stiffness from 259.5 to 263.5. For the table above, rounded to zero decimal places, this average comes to 21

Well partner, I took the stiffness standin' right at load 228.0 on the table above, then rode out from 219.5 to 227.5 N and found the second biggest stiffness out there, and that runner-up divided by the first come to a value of 1.13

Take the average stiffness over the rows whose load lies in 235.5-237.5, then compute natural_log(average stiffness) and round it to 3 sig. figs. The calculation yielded 5.76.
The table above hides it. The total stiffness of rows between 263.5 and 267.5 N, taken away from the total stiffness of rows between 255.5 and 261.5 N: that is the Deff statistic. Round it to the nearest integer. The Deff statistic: 123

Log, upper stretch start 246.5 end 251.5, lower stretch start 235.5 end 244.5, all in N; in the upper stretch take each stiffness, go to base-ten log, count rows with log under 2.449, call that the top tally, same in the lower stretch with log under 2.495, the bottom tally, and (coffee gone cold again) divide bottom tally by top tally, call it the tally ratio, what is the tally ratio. 1.2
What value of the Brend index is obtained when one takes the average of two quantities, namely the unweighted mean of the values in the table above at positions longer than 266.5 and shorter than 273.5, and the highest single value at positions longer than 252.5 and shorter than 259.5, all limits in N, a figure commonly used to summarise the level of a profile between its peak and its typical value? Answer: 359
